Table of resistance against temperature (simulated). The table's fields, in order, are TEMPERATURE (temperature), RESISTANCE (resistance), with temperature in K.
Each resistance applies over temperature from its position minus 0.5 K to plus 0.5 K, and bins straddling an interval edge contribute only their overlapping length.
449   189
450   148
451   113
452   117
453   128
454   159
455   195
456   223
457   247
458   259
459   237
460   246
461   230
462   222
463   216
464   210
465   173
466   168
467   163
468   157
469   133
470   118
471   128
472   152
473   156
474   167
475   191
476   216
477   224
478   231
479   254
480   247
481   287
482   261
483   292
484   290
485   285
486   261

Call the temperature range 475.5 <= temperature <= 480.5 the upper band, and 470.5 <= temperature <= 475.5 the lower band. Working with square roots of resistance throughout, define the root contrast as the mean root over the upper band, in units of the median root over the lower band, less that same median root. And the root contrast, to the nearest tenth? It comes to -11.3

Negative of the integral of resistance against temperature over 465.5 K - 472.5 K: -1019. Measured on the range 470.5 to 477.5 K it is -1234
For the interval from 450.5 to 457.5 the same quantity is -1182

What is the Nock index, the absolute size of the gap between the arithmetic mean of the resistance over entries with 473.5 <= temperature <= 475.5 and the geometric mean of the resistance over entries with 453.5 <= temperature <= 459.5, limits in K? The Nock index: 38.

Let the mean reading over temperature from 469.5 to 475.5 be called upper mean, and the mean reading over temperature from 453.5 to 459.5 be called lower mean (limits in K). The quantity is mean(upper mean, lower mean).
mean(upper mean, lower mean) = 186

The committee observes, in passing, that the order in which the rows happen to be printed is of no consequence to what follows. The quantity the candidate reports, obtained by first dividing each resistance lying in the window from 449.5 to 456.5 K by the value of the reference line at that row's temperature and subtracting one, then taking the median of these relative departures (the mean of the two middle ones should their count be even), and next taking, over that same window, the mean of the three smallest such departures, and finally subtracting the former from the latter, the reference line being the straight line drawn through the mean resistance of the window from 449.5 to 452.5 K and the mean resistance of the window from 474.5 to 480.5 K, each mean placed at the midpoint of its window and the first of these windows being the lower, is -0.24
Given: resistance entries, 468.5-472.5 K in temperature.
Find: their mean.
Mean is 133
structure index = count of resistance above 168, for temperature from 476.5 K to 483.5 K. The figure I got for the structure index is 7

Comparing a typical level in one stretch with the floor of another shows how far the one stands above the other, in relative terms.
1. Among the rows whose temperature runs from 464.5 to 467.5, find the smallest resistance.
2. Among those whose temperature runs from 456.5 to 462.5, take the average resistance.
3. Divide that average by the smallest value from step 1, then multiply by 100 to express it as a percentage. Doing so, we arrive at 147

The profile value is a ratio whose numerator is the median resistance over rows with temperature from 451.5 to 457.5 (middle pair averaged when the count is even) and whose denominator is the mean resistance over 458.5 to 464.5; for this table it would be 0.78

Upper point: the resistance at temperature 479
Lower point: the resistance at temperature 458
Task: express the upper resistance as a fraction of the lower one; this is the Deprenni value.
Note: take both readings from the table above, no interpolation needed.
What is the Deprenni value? 0.98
